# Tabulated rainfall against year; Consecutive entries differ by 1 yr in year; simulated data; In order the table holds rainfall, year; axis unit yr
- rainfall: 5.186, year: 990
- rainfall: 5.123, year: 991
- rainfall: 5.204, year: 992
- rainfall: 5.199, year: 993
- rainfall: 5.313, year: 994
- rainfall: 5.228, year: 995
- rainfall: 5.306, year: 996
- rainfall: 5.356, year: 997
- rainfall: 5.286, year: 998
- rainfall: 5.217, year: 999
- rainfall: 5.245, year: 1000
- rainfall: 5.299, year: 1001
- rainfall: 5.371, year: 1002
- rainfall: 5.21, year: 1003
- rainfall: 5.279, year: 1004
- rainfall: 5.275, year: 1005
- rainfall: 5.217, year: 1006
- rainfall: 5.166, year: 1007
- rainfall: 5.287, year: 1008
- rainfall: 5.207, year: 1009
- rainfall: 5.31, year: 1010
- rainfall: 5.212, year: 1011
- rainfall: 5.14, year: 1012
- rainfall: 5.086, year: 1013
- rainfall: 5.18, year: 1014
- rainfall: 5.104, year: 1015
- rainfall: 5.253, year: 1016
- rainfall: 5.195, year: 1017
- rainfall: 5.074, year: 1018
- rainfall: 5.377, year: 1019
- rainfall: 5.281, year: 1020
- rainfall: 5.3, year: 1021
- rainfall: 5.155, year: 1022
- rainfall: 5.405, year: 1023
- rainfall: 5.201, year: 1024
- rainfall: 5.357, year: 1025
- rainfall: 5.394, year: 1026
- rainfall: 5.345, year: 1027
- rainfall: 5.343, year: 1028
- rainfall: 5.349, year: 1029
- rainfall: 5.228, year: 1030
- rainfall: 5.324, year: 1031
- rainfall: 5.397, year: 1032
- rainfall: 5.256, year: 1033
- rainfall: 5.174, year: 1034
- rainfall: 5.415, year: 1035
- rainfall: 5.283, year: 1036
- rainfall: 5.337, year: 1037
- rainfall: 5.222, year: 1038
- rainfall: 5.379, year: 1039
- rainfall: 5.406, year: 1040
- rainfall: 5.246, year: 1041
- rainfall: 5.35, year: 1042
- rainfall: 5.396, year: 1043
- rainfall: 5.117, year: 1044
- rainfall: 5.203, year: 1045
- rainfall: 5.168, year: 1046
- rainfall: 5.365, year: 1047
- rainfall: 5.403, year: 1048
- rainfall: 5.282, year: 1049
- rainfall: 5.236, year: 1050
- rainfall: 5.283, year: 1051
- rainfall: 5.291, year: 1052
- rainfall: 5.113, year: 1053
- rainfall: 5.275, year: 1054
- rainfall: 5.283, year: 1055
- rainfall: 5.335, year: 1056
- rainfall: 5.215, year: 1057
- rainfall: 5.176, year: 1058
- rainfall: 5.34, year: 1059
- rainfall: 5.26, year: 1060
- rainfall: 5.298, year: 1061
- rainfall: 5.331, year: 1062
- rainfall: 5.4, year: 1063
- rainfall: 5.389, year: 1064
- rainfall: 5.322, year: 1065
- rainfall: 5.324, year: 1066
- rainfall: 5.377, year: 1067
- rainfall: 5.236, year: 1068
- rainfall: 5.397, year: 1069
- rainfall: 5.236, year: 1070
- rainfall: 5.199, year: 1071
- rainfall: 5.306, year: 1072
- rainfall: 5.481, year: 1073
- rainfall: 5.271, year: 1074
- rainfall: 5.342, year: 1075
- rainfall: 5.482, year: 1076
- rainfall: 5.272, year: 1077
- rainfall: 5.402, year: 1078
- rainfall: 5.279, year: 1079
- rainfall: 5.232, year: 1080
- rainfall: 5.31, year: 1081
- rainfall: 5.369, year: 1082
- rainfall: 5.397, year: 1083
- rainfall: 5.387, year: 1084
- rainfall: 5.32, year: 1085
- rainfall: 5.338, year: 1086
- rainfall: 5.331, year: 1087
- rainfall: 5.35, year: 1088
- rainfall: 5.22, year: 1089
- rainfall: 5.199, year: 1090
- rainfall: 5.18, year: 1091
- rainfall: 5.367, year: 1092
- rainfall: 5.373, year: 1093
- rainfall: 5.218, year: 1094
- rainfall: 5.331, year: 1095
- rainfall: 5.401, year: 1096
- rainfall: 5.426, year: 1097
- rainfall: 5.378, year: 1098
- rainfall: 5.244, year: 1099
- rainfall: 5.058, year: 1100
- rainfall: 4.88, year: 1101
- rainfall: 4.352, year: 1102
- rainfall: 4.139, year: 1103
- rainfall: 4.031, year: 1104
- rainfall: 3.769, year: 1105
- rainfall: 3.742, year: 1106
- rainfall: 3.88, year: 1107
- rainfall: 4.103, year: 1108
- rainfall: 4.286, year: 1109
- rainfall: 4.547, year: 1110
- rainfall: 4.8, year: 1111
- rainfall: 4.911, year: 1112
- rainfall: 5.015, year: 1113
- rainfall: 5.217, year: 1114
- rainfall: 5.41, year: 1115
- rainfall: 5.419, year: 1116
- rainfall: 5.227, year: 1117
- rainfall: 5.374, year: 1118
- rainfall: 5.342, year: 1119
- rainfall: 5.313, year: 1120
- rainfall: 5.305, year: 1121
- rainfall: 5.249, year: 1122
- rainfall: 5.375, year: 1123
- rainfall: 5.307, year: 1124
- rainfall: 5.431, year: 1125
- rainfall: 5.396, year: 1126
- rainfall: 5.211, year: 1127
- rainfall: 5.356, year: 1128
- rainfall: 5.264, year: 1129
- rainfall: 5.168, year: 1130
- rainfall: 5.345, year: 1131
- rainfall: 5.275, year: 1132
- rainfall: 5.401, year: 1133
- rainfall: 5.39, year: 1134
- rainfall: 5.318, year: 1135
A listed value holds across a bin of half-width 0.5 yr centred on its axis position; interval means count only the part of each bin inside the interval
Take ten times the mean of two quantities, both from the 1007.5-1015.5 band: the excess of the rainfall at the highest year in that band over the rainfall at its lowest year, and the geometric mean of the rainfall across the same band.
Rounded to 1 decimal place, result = 25.0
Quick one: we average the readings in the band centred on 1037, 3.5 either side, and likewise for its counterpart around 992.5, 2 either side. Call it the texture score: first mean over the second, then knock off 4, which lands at -2.98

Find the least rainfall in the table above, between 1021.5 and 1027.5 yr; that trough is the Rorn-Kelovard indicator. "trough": 5.155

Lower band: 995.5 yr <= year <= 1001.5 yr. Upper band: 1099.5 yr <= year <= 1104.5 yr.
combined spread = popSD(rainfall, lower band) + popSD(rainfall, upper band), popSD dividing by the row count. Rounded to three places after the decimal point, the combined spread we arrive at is 0.451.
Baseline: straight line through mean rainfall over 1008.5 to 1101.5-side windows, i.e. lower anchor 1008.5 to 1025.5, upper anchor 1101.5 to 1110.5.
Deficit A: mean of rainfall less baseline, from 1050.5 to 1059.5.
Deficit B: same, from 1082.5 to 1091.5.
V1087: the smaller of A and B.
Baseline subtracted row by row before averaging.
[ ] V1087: 0.51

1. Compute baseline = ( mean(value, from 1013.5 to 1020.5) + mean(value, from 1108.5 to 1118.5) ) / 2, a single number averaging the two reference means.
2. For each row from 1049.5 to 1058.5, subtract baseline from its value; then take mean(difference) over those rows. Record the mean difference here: 0.130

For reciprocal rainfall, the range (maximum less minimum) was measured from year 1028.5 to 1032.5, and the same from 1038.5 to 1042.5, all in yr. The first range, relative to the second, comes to 1.1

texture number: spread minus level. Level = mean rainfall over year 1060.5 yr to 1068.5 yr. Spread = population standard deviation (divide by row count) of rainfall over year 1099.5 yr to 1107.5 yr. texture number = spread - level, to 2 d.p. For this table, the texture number -4.87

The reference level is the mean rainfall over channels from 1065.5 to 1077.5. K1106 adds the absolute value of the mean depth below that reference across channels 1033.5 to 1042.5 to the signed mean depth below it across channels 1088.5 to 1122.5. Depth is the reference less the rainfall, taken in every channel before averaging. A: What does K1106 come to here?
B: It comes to 0.41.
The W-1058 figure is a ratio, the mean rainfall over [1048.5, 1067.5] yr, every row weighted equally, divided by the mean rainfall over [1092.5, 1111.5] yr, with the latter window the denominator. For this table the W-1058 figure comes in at 1.13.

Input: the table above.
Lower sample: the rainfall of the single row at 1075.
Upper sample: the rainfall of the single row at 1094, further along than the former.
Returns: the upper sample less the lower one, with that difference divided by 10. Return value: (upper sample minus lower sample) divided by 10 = -0.012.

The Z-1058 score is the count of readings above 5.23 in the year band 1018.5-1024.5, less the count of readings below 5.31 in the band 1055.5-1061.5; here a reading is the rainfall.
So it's 0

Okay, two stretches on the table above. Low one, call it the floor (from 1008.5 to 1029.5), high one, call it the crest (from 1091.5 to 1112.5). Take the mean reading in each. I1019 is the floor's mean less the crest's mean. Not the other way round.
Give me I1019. 0.53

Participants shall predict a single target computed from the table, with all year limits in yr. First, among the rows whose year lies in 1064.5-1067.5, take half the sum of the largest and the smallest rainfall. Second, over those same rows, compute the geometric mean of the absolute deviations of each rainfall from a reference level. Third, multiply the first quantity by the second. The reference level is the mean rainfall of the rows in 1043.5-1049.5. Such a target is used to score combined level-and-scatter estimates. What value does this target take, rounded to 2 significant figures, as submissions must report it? 0.43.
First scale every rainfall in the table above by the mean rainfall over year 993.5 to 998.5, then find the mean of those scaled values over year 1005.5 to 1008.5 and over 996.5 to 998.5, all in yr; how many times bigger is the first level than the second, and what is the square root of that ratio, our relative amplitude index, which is 0.99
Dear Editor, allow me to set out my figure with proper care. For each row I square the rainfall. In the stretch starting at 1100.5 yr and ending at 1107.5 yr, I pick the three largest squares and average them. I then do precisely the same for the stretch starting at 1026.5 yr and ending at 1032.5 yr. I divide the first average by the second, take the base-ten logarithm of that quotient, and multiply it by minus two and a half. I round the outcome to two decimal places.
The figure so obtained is 0.40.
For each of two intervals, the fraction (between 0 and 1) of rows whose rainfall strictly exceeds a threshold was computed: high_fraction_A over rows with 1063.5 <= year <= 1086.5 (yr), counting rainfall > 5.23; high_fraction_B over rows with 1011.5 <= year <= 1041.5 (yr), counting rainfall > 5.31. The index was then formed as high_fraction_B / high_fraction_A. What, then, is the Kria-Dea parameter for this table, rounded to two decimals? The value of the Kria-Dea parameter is 0.45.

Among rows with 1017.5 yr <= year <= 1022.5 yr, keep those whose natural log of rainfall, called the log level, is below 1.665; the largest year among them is 1022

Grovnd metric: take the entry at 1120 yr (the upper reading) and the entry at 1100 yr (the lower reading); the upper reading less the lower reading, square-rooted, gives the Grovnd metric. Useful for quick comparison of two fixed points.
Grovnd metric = 0.50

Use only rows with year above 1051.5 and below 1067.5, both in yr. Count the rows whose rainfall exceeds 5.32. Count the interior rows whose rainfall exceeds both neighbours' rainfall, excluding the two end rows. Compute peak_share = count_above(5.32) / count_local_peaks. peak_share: 2.67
